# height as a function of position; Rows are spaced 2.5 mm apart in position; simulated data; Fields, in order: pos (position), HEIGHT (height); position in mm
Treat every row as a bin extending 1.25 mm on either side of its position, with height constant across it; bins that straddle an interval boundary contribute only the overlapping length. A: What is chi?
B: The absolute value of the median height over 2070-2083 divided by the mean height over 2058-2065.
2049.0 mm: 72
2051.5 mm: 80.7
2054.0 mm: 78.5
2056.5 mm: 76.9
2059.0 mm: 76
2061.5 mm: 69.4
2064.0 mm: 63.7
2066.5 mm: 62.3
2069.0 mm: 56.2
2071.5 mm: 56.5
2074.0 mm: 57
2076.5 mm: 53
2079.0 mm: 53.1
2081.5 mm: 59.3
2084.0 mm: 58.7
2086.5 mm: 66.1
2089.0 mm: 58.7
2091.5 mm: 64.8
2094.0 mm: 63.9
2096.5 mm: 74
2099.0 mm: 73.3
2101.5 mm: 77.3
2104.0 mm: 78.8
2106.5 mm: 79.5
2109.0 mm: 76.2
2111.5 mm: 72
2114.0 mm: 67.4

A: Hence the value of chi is 0.81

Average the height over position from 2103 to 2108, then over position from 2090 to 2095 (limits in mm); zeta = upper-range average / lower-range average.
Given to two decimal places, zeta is 1.23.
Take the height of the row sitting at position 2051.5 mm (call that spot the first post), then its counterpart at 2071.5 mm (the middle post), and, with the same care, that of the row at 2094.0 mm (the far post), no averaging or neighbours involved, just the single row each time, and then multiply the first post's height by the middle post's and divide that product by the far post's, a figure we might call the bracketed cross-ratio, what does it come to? 71.4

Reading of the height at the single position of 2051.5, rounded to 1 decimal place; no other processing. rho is 80.7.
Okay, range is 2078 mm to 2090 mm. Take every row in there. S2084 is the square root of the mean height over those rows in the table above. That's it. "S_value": 7.7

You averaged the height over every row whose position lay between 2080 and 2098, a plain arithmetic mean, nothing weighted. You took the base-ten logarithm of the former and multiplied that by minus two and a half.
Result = -4.51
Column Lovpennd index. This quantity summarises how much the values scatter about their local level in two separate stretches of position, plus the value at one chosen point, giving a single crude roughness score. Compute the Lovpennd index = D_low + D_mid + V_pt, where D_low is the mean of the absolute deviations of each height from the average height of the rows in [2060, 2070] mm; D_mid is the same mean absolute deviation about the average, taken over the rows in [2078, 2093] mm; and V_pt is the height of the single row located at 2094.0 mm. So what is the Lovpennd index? 71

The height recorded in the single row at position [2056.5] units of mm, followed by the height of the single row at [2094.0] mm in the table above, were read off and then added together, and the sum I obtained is 141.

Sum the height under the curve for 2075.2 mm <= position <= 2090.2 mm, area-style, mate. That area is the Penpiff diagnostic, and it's 872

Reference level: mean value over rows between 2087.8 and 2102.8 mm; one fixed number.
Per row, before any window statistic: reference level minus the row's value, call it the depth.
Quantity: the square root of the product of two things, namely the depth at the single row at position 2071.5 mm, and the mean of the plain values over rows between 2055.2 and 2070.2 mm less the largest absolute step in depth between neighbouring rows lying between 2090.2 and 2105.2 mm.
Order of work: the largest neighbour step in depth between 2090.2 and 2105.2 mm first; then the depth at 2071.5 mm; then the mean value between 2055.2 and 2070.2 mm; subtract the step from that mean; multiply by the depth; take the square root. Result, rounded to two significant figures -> 26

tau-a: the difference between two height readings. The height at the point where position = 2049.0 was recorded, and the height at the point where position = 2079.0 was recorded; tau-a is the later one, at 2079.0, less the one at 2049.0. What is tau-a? -19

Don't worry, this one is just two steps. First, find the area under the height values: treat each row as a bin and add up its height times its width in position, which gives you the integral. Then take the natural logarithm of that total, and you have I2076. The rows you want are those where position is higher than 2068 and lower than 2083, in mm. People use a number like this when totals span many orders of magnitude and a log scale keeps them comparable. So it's 6.7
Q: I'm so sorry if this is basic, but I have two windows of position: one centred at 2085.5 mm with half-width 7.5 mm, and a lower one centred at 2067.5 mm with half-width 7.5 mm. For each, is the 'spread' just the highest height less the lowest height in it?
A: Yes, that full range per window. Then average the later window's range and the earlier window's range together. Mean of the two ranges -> 13.1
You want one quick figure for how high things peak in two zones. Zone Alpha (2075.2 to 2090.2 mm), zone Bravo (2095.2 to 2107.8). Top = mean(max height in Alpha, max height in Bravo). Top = 73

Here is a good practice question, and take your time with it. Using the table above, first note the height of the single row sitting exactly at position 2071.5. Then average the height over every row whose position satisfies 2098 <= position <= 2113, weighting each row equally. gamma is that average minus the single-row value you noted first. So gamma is 20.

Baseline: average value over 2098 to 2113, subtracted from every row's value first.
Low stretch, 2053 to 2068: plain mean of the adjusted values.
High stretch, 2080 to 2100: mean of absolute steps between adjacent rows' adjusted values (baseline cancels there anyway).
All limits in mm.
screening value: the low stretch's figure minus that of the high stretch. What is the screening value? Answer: -10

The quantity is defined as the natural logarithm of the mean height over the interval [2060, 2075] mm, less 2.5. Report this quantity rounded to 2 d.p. 1.61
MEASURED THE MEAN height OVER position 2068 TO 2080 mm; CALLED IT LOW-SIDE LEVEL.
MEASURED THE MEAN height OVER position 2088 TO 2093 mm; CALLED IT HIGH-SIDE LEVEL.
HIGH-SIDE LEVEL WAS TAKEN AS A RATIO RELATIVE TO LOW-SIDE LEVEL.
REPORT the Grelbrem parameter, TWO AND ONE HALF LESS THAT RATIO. 1.38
